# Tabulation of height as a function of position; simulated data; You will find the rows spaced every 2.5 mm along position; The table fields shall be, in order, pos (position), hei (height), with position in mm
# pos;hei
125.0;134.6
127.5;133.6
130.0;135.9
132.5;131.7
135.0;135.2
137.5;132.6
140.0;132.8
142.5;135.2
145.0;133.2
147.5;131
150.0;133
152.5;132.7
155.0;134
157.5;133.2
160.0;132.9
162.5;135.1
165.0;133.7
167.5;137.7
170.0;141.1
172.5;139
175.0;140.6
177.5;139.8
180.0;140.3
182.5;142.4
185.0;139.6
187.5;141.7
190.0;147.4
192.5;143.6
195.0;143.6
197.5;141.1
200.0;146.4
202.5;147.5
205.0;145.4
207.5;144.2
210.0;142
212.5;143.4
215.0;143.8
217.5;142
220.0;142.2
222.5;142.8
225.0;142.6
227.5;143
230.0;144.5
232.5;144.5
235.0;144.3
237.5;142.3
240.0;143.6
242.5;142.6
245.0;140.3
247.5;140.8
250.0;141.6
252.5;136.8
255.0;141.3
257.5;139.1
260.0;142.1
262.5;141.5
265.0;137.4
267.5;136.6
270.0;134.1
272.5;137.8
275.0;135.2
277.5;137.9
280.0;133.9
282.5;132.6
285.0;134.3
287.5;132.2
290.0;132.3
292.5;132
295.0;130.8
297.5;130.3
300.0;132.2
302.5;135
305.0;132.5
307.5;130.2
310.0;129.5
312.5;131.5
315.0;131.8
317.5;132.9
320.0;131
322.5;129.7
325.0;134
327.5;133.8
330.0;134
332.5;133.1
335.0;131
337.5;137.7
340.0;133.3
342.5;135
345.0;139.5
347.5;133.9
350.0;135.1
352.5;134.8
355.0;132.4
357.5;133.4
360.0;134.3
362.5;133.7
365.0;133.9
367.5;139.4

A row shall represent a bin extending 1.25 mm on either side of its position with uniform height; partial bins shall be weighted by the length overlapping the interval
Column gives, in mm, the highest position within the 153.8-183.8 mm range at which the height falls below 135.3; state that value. 165.0 mm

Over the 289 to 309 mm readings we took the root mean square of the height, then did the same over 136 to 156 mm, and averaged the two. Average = 132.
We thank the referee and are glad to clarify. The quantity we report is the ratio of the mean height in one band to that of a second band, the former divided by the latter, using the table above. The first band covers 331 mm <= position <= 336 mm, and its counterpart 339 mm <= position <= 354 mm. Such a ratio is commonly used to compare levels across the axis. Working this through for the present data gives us 0.98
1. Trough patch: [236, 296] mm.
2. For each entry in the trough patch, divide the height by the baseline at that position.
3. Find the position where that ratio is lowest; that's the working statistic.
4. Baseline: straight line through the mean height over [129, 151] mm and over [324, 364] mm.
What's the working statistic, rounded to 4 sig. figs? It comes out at 295.0 mm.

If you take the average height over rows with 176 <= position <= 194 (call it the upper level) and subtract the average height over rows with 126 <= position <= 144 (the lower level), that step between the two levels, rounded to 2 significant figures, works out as 8.3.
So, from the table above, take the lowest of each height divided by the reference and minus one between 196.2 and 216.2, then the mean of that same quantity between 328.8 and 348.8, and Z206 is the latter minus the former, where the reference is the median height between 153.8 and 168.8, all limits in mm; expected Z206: -0.05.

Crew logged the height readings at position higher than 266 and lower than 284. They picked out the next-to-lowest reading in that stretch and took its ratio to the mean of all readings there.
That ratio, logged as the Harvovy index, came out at 0.989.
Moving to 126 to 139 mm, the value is 0.991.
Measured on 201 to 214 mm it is 0.992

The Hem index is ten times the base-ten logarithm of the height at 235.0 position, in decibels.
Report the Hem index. 21.59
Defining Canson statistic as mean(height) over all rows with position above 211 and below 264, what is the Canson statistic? 142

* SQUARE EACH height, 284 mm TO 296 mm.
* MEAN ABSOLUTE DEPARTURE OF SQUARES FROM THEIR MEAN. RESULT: 211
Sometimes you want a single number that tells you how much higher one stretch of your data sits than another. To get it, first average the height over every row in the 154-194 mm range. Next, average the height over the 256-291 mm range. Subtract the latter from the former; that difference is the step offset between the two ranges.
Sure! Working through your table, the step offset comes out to 3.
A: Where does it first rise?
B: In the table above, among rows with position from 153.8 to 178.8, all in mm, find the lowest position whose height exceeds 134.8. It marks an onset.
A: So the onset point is 162.5 mm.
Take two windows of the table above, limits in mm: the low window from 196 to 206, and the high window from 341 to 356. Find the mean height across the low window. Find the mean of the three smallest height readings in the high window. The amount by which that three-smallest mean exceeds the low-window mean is -11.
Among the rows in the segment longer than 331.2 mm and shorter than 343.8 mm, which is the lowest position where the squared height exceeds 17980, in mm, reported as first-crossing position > 337.5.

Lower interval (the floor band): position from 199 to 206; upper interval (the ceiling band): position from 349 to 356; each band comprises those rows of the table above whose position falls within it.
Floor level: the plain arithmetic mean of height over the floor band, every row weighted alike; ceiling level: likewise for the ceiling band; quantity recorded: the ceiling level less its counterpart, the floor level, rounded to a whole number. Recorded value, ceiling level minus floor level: -12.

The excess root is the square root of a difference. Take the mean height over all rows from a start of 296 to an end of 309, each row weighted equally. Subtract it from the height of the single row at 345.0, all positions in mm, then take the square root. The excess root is 2.7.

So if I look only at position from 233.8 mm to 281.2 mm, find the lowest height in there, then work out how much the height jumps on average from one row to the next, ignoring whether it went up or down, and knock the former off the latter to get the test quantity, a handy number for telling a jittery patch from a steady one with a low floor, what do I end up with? -131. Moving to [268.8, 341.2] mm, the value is -128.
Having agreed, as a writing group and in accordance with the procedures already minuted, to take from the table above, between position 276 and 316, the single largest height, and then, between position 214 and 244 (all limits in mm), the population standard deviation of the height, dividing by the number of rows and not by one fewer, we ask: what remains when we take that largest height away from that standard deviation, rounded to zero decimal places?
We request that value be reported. -137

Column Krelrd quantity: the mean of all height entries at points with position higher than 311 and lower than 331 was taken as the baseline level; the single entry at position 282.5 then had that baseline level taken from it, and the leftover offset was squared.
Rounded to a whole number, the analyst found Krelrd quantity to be 0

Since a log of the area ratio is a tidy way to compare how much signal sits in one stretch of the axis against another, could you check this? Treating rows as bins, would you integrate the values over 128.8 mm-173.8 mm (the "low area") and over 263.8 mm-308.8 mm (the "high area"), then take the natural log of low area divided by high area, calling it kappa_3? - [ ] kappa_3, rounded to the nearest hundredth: 0.01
